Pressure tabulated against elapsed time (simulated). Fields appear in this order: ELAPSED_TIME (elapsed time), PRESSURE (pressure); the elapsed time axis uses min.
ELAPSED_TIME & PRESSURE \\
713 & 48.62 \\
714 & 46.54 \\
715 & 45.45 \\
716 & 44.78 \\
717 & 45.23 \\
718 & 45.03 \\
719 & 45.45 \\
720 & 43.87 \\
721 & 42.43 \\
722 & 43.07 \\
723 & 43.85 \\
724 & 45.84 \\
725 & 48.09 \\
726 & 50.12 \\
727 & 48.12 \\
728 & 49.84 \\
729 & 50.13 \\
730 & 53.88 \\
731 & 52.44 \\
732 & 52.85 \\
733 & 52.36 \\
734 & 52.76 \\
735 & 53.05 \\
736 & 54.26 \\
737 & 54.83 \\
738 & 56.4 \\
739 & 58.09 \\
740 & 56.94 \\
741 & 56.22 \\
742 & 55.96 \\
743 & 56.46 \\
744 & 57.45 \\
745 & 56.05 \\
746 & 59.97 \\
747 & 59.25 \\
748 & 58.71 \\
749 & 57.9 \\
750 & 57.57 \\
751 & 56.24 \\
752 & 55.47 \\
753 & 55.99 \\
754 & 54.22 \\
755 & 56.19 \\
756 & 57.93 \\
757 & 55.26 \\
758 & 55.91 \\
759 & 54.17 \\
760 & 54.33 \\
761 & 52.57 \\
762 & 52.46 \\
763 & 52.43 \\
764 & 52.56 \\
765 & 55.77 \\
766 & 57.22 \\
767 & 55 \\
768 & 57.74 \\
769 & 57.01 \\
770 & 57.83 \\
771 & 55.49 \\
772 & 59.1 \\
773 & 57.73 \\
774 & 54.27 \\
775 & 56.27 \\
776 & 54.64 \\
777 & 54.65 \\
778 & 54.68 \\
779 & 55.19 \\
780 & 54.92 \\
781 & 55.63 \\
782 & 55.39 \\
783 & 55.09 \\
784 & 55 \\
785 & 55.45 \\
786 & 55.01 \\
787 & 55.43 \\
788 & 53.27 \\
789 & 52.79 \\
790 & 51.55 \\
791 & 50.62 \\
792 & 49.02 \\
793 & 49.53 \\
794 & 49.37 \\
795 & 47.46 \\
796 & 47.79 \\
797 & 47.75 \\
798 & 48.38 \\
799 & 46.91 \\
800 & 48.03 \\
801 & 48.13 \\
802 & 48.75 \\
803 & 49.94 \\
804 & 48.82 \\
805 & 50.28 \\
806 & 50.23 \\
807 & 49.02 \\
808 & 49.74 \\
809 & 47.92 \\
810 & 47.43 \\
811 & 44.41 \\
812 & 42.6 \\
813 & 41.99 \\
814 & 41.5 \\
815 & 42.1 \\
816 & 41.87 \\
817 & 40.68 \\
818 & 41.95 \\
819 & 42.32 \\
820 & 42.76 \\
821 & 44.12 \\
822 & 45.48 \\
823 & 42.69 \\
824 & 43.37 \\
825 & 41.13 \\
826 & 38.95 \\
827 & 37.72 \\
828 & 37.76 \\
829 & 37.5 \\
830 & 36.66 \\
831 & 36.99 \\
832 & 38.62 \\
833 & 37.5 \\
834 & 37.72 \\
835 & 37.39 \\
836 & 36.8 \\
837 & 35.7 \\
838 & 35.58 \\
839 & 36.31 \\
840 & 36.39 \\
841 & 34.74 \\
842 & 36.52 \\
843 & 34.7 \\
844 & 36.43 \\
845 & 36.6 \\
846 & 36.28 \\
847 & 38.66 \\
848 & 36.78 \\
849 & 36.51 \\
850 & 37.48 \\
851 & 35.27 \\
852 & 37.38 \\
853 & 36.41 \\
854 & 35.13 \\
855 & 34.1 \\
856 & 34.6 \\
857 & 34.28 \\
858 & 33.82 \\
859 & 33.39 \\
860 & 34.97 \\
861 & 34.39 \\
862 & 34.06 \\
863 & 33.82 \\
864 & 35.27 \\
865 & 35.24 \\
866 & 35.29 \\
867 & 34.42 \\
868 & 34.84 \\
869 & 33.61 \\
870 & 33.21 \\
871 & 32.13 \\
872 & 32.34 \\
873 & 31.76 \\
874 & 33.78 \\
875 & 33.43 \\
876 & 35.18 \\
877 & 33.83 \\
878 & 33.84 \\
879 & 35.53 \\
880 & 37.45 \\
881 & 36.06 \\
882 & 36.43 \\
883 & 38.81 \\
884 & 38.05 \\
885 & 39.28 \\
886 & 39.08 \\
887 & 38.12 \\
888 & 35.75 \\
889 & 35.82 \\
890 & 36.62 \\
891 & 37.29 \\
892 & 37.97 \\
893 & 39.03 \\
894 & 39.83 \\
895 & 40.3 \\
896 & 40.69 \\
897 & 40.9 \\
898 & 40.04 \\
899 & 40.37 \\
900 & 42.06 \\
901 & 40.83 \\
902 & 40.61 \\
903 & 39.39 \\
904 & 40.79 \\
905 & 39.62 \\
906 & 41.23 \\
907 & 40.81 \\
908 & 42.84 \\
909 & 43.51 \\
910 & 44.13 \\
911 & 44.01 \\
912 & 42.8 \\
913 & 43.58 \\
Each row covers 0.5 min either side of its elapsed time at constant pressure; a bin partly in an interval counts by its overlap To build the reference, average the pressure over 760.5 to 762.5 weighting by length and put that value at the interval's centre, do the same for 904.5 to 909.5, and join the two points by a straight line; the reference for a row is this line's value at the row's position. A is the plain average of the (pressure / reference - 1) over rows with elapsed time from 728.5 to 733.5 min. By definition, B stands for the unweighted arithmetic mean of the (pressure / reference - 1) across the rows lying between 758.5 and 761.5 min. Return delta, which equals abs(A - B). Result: 0.07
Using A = -0.05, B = 0.02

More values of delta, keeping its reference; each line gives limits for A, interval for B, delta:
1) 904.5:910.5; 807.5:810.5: 0.02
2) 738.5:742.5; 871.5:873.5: 0.32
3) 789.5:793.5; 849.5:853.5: 0.20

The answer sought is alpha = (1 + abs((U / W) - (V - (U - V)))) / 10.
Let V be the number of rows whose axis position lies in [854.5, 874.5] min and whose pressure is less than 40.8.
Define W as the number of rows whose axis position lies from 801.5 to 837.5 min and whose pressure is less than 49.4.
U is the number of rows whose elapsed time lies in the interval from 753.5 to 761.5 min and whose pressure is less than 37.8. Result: 4.10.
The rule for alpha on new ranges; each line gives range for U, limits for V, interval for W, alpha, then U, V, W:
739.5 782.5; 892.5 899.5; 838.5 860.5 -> 1.30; 0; 6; 22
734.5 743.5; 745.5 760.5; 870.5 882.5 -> 0.10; 0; 0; 12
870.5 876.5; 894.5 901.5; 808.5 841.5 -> 0.28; 6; 4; 33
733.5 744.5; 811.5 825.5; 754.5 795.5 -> 0.30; 0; 1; 3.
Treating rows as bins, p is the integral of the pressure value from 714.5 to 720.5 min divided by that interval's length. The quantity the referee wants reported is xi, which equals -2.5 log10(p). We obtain -4.13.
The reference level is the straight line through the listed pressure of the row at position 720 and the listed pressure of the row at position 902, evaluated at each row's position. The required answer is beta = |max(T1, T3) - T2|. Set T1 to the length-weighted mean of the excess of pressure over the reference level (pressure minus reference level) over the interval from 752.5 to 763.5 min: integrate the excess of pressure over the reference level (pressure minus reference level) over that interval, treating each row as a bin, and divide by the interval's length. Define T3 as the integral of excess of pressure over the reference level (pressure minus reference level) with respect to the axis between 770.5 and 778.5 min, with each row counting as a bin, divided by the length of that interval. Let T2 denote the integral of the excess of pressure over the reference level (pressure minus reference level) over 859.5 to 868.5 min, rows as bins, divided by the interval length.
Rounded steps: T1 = 11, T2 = -7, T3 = 13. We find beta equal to 20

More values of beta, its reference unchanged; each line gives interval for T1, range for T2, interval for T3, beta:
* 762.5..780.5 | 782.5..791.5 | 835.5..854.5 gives 2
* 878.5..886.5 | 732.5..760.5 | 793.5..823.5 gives 9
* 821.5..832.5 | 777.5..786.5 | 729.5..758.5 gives 0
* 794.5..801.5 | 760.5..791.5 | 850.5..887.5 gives 7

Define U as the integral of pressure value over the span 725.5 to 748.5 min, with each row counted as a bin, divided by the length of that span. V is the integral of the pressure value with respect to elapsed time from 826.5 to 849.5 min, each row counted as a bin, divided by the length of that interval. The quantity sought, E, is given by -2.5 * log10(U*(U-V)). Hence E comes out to -7.5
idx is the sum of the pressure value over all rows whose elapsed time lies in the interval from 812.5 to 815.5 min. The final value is 126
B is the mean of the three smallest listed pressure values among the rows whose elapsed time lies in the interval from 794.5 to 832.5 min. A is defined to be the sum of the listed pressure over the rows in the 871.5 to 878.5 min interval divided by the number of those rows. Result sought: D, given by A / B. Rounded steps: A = 33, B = 37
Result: 0.9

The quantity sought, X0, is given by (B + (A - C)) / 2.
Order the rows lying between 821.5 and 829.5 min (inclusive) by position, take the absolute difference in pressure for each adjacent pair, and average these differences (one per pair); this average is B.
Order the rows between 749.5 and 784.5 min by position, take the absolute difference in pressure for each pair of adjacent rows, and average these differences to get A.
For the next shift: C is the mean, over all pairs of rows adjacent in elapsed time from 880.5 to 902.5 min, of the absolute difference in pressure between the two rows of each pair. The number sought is 0.9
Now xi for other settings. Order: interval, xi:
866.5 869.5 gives -3.84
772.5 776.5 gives -4.37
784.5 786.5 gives -4.36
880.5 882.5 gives -3.90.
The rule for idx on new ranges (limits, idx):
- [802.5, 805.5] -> 149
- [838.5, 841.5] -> 107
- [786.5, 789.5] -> 161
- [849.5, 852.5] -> 110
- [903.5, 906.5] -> 122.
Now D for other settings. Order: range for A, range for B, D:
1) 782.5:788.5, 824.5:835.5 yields 1.5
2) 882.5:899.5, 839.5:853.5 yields 1.1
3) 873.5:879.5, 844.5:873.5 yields 1.1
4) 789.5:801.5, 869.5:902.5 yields 1.5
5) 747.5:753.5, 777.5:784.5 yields 1.0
